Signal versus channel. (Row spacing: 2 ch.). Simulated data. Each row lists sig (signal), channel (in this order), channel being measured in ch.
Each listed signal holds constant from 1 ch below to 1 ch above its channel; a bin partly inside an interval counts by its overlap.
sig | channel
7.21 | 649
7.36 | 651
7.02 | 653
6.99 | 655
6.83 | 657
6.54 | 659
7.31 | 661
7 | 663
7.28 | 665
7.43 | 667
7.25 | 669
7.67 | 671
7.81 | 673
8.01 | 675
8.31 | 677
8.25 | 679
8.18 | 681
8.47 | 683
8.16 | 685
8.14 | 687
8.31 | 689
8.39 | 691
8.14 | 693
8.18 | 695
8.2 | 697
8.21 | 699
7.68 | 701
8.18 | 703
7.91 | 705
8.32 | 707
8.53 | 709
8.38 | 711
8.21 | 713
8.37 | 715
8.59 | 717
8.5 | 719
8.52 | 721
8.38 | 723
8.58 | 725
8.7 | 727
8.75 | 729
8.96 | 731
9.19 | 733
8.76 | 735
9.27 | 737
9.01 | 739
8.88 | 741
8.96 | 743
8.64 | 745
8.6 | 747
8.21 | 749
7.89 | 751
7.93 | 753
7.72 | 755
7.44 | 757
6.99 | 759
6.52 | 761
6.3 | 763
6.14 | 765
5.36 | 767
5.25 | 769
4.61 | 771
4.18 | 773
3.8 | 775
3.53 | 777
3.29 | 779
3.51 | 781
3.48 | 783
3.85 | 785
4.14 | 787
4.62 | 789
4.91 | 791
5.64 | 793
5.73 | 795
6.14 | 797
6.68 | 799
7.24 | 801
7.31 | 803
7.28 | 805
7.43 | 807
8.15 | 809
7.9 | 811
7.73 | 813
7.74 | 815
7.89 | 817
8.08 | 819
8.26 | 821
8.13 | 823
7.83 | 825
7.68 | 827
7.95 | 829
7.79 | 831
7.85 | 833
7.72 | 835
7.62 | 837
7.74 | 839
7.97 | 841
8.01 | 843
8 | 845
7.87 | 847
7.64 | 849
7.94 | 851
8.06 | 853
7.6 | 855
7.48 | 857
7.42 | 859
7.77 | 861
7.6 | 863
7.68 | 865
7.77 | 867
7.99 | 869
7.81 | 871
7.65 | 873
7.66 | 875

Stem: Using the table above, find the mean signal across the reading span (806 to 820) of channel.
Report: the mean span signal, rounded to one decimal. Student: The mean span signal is 7.8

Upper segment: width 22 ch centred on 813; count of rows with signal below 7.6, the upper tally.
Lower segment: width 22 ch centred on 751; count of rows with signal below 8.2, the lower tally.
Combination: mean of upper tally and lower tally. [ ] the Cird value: 4.5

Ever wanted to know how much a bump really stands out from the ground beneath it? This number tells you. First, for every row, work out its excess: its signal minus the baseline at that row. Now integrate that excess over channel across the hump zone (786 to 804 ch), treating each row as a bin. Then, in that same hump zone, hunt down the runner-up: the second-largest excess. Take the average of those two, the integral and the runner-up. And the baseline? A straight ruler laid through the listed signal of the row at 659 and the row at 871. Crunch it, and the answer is -14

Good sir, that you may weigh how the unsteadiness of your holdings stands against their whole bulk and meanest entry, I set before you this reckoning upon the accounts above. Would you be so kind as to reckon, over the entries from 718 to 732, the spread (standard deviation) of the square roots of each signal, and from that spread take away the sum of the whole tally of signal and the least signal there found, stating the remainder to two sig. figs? -69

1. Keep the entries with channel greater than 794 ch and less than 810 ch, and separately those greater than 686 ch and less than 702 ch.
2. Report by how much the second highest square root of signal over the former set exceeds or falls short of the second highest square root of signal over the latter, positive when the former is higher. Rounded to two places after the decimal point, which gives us -0.16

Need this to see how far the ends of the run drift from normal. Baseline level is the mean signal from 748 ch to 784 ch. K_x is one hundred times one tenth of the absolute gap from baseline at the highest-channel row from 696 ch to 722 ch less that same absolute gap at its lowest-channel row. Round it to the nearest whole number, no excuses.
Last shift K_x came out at 3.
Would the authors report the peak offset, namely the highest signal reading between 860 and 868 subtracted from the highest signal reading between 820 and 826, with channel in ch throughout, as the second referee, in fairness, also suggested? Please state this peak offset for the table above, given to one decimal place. 0.5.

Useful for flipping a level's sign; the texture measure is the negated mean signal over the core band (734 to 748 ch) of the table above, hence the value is -8.9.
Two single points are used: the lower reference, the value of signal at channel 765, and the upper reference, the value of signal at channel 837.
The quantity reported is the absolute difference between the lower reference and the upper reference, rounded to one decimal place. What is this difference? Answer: 1.5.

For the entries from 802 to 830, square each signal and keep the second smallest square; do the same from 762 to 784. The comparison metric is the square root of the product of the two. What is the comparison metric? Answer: 25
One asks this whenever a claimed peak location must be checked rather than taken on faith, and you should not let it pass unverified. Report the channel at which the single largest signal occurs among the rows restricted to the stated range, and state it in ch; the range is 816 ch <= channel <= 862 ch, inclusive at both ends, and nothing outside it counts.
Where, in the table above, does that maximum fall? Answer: 821 ch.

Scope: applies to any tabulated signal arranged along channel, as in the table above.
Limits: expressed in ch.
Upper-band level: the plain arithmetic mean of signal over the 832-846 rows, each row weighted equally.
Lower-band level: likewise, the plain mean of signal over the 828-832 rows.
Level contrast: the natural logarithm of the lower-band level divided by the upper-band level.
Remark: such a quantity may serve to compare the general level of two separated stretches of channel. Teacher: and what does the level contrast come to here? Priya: 0.0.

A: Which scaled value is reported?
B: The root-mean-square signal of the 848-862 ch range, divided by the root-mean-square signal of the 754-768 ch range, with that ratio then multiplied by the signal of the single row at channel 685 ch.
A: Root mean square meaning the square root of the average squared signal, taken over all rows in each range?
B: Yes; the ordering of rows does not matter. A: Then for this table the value 9.4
